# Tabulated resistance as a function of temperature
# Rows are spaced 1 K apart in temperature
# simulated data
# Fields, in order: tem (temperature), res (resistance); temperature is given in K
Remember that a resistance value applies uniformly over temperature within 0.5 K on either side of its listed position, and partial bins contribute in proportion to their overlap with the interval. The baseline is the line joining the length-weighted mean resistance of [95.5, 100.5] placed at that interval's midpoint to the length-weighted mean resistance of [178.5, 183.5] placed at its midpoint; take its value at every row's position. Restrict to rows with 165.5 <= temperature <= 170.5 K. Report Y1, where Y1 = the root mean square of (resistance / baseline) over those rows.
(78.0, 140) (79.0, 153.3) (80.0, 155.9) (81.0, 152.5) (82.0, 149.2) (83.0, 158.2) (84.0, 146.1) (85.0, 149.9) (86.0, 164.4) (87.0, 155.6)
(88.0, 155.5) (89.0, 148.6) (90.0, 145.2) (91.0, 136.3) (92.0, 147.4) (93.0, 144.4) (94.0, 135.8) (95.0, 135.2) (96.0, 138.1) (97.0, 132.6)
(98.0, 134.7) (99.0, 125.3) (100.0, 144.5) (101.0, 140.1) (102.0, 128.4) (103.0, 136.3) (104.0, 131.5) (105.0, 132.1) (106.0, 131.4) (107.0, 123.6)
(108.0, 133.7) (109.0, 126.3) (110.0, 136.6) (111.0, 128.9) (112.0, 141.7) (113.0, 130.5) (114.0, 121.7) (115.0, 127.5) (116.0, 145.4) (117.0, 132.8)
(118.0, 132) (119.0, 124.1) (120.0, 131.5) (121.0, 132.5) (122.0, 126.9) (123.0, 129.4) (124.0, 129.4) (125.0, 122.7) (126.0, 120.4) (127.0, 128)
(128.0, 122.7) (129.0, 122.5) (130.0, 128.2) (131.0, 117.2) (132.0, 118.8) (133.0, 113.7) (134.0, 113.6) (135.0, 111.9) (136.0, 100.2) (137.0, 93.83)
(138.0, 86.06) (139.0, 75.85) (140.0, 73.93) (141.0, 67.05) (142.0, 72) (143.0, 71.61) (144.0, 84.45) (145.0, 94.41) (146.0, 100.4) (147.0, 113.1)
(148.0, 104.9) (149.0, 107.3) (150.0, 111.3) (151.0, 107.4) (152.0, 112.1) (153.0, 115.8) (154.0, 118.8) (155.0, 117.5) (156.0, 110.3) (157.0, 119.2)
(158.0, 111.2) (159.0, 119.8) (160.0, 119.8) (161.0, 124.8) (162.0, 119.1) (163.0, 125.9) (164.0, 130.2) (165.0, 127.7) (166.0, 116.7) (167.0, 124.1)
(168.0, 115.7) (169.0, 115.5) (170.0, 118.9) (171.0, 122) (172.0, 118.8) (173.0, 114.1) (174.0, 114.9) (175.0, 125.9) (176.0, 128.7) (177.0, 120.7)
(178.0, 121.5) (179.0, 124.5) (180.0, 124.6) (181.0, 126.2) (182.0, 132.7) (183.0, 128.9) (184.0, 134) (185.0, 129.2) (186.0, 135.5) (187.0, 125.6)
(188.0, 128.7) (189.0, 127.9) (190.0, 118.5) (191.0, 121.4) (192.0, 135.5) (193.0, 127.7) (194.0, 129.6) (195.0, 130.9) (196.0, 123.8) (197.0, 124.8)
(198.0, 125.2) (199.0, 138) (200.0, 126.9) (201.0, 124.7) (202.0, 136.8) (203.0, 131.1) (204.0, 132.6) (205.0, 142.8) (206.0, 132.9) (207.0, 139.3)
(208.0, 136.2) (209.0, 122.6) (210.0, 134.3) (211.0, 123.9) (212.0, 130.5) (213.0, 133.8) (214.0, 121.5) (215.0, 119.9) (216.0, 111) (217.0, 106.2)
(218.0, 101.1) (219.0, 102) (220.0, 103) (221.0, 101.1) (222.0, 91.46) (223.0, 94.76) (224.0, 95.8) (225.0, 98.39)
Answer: 0.92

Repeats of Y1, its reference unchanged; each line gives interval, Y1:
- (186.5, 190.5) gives 0.99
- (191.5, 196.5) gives 1.03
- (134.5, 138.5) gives 0.75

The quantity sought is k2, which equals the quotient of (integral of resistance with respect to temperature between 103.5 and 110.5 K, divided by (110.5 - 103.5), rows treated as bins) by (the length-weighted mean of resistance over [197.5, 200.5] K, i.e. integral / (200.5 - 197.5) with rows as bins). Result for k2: 1.01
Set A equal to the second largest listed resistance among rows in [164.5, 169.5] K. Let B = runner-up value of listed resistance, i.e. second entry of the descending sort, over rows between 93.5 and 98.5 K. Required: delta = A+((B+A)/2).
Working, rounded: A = 124.1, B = 135.8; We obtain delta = 254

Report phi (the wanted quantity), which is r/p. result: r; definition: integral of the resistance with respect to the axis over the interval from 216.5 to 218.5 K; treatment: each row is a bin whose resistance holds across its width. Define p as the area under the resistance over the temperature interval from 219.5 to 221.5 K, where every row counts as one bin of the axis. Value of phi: 1.02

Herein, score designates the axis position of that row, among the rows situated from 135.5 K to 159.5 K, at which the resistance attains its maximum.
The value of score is 159.0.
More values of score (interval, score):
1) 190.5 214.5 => 205.0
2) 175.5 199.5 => 199.0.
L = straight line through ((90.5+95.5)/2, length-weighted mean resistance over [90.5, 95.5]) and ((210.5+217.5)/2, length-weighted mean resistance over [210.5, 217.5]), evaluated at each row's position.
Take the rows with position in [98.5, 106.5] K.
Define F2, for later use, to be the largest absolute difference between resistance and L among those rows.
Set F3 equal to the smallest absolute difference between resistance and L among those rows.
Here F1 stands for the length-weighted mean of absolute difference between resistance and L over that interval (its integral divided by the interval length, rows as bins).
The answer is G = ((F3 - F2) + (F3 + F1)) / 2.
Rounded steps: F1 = 6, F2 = 13.6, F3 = 1.5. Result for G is -2.0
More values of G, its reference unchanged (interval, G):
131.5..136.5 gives 9.4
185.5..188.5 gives -2.3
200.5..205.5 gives -3.1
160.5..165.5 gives -2.1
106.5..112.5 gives -2.9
